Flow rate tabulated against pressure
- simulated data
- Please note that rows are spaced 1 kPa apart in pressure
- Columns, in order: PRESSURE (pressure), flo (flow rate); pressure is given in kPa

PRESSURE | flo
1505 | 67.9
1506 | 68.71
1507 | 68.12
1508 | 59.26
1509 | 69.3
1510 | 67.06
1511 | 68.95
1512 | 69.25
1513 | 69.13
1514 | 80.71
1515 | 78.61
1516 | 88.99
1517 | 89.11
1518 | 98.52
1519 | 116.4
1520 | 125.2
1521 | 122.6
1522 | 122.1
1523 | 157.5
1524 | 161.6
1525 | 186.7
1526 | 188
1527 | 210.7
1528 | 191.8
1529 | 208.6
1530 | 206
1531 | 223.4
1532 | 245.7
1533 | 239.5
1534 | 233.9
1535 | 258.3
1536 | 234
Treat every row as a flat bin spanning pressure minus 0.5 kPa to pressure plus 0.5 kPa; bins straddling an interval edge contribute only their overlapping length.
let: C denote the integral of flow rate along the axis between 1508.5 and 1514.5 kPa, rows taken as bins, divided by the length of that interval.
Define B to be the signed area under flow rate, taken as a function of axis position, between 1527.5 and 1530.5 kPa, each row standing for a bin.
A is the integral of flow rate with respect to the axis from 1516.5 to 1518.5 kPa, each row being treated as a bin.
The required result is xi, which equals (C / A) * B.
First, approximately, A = 188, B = 606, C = 71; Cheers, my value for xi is 229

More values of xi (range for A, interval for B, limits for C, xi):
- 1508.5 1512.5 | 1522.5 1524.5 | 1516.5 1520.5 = 125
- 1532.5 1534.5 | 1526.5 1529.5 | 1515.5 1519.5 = 127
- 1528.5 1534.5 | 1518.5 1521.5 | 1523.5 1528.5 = 50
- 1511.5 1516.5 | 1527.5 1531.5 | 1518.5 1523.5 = 276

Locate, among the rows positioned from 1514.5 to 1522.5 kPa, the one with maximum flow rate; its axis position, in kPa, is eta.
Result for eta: 1520 kPa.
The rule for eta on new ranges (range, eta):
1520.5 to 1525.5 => 1525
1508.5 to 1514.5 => 1514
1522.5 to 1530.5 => 1527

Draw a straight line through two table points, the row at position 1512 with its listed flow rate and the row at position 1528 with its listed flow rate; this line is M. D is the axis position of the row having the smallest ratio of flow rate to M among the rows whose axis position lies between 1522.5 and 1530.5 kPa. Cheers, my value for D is 1530 kPa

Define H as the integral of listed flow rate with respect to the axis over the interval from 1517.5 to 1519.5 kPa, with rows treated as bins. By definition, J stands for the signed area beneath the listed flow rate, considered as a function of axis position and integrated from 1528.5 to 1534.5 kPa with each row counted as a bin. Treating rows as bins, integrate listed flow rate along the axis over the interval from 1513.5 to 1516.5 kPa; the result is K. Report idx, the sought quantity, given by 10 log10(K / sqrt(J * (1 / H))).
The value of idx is 19.9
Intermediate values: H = 215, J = 1357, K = 248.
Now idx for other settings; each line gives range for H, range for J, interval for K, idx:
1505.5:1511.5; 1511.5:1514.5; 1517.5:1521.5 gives 28.0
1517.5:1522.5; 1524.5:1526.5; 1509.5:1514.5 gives 26.5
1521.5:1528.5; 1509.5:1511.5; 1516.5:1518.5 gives 27.5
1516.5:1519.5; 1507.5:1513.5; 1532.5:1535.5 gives 28.0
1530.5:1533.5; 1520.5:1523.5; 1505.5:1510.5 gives 26.4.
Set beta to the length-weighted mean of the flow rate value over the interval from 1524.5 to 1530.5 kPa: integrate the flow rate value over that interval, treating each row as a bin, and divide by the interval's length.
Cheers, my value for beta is 199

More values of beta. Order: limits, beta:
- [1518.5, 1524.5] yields 134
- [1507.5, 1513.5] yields 67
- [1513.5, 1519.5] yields 92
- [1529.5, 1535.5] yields 234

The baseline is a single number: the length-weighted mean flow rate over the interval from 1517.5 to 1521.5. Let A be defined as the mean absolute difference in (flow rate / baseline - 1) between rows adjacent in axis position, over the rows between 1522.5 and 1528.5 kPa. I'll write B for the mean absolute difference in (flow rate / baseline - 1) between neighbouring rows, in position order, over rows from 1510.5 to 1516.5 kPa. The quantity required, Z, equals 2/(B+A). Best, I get 12.0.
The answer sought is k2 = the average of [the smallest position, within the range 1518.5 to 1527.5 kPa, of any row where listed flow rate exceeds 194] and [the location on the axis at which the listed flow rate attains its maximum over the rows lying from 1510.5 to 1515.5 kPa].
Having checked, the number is 1520.5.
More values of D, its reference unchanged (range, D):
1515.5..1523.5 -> 1517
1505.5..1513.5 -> 1513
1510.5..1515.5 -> 1515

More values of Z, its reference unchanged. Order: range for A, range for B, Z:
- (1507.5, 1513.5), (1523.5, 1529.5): 11.6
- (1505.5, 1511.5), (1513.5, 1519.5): 18.2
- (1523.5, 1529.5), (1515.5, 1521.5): 9.4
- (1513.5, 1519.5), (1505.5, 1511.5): 18.2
